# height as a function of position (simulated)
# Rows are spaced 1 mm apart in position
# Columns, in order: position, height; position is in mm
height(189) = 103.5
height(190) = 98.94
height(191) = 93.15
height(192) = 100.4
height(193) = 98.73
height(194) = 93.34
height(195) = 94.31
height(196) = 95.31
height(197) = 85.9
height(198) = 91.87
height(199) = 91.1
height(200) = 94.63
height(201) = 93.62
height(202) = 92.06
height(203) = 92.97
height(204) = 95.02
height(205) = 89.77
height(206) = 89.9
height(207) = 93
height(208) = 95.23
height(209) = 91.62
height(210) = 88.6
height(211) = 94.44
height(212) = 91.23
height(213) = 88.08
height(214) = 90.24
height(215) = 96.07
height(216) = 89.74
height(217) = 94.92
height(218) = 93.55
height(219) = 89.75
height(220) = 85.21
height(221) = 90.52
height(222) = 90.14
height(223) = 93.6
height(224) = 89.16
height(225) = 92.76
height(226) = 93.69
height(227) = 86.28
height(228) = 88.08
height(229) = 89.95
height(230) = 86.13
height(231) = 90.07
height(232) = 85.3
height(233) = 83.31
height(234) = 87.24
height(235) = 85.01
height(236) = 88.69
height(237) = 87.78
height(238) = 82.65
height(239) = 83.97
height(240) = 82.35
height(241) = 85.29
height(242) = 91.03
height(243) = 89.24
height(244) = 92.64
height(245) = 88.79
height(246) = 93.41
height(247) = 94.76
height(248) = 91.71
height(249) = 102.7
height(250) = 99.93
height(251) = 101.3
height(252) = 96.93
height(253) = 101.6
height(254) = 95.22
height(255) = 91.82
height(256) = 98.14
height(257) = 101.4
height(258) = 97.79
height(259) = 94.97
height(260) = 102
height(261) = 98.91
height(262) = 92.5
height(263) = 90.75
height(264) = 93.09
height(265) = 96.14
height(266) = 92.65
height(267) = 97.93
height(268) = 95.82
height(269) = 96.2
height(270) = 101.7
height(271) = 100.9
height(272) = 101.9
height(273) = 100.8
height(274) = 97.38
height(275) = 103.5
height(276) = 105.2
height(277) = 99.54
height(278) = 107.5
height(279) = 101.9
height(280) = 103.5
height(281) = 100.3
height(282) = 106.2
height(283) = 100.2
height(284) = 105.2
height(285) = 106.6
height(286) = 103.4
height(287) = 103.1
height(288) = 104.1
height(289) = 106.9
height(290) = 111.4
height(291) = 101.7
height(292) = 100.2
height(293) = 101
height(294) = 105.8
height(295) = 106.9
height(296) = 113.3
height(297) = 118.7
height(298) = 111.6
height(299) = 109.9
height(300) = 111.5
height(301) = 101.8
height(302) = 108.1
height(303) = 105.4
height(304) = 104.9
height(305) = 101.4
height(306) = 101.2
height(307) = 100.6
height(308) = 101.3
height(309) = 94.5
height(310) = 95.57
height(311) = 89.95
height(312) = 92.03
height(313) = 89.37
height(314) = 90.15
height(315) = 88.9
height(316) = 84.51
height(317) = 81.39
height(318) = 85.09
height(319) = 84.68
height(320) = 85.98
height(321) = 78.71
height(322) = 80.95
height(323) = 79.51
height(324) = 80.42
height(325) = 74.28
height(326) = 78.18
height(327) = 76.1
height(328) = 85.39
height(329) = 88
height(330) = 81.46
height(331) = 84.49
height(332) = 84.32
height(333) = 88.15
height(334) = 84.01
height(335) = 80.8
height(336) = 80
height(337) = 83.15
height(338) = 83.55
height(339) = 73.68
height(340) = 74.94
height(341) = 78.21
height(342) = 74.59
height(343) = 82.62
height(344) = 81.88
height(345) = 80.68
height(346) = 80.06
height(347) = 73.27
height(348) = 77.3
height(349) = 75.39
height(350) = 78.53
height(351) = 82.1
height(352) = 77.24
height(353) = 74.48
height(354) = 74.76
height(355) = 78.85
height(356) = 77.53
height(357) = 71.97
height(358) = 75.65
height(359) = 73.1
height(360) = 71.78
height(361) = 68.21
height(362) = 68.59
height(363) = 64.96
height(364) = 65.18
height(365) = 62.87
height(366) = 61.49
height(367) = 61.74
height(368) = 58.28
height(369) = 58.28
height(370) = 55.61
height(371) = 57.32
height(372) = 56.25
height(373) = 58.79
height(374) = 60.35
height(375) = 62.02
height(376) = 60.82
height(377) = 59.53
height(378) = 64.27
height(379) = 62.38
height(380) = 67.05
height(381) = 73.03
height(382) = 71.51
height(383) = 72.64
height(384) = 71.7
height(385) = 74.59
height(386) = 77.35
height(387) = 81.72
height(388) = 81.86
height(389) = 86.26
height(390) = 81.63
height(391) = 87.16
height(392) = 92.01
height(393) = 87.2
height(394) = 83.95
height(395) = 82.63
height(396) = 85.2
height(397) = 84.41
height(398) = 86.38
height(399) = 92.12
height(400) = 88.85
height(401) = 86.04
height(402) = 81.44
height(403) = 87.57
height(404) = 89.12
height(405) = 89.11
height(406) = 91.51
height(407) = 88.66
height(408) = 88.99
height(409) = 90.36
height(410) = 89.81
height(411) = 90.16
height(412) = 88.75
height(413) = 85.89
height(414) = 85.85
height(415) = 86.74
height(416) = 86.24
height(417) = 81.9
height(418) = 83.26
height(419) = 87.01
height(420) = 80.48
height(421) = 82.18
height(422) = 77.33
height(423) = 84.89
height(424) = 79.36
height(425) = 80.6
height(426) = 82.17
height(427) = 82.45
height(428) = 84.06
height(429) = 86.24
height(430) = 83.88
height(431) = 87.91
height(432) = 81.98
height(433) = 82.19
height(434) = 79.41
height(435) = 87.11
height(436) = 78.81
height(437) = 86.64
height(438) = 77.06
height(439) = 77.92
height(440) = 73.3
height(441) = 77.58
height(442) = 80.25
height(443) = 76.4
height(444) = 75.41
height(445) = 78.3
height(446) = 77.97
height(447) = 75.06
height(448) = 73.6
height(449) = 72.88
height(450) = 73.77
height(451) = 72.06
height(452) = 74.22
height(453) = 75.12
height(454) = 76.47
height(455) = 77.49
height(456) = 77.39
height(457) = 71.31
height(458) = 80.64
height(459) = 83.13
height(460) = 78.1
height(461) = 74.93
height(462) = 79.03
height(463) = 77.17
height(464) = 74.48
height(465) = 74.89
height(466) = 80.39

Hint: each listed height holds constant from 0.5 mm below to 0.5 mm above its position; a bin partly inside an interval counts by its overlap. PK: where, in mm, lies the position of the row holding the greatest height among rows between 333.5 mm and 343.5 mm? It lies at 334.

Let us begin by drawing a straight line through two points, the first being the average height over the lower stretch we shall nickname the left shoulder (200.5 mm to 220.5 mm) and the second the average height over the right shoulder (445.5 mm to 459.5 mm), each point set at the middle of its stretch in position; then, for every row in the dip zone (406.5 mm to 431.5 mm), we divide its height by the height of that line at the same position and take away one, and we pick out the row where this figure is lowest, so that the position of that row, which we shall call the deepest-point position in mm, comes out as 422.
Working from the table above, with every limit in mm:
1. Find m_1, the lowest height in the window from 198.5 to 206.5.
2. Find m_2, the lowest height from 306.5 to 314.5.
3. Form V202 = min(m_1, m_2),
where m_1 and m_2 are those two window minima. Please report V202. 89.4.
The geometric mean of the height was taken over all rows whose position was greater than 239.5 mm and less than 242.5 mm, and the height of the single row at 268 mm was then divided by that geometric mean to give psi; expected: 1.11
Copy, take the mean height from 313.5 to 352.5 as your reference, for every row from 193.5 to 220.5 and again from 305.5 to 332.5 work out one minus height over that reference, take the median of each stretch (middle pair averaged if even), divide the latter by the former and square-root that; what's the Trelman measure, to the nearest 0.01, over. 0.60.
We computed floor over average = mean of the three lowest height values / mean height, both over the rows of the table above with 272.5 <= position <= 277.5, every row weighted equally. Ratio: 0.980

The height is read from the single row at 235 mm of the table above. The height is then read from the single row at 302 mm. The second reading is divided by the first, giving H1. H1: 1.27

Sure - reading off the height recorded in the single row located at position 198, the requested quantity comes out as 91.87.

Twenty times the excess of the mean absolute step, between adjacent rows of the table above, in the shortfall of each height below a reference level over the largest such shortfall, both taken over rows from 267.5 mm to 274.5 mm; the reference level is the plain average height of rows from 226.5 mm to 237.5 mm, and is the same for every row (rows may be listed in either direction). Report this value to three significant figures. 216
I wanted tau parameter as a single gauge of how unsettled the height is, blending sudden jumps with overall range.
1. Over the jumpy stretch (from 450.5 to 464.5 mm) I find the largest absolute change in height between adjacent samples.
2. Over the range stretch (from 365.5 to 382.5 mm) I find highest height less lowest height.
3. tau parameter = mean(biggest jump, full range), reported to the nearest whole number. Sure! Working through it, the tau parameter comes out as 13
